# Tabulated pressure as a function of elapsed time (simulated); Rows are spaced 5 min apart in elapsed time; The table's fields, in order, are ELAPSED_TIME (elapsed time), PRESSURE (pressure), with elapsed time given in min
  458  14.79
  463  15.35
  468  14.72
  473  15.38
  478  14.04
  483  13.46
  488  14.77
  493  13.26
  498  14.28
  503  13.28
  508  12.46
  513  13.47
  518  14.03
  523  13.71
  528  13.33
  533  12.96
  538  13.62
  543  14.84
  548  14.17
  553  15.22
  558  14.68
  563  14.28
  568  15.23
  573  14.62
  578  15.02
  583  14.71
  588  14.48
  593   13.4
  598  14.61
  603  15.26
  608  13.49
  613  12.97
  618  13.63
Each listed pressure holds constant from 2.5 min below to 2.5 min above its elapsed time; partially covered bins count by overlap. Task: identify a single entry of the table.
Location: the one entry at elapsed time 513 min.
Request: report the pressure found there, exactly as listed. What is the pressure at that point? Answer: 13.47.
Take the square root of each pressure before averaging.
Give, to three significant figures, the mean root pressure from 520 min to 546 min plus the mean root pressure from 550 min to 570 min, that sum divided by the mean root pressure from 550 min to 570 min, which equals 1.96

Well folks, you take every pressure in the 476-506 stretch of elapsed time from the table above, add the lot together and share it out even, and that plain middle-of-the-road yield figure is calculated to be 13.8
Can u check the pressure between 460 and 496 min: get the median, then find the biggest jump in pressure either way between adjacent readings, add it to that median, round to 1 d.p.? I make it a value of 16.2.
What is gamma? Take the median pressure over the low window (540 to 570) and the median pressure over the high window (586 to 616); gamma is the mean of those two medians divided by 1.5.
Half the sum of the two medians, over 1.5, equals 9.58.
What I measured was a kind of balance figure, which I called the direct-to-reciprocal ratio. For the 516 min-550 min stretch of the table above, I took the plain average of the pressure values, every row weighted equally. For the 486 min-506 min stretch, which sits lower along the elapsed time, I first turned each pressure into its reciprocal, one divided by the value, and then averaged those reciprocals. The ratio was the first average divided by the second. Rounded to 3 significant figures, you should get 191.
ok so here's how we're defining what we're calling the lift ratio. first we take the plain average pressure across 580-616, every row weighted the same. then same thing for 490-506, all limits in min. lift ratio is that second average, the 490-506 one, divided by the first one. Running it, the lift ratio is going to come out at 0.96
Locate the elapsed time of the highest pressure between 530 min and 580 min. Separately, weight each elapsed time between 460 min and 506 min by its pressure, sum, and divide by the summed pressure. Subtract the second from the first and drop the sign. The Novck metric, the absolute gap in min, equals 85.5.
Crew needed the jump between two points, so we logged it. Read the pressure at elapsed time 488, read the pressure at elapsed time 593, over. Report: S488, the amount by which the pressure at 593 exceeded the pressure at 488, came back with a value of -1.4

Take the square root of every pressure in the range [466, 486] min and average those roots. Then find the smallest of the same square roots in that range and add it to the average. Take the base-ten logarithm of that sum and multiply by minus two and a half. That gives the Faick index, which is -2.18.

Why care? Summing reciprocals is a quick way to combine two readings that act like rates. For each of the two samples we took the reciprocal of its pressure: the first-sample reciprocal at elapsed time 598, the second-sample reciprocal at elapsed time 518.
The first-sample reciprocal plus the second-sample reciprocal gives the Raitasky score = 0.140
